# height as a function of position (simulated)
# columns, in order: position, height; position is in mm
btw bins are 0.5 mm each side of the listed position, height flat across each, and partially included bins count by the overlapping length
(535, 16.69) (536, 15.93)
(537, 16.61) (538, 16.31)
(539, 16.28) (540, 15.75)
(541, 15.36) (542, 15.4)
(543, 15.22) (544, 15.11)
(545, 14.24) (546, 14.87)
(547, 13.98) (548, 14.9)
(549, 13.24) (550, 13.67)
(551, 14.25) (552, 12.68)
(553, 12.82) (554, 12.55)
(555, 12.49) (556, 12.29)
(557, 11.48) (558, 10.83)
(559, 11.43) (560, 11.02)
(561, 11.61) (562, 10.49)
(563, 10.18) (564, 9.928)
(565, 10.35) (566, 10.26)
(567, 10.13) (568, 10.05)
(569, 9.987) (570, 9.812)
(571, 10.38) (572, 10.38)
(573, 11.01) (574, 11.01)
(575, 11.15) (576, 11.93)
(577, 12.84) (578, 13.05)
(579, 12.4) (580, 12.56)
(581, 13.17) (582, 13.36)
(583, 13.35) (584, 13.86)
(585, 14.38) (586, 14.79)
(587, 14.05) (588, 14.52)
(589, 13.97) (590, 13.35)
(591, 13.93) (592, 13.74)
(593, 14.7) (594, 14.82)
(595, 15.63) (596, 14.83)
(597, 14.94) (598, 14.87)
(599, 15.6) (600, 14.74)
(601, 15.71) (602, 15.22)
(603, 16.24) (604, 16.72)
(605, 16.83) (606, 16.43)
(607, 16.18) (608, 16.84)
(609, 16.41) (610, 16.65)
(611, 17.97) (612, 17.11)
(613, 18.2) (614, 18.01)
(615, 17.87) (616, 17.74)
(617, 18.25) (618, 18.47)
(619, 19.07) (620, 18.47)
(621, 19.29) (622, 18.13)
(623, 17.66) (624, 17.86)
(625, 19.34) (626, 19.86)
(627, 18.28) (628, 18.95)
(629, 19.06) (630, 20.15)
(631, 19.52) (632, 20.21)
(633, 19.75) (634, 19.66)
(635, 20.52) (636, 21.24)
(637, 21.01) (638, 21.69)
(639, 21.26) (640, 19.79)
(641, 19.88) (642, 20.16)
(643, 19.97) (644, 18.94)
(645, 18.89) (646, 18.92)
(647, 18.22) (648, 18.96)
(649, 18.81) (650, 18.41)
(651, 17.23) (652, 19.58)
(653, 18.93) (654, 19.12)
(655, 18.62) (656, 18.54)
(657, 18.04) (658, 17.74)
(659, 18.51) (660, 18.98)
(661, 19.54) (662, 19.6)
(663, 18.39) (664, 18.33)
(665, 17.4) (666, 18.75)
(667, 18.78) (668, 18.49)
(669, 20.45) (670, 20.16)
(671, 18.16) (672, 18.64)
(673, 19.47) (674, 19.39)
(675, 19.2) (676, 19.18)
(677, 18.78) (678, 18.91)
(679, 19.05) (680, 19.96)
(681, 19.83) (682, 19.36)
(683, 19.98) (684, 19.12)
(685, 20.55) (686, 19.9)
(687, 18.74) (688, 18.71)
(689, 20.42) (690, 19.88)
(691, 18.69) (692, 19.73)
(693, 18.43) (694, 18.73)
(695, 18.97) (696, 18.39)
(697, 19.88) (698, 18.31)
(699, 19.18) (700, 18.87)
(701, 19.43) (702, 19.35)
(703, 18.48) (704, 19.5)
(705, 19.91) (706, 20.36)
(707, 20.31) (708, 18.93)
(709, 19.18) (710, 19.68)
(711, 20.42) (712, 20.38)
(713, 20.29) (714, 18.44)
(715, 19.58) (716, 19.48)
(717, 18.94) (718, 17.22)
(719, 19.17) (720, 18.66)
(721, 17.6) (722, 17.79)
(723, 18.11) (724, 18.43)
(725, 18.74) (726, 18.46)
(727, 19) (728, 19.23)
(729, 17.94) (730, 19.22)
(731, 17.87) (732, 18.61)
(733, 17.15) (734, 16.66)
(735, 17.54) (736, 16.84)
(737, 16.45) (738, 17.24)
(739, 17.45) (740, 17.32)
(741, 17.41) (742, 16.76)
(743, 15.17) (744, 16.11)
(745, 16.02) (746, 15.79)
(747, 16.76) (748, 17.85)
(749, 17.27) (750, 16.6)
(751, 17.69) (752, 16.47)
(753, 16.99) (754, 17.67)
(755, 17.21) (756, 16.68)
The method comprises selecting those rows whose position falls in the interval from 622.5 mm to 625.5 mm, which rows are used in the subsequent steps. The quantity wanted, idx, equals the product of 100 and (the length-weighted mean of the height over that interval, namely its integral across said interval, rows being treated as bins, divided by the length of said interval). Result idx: 1829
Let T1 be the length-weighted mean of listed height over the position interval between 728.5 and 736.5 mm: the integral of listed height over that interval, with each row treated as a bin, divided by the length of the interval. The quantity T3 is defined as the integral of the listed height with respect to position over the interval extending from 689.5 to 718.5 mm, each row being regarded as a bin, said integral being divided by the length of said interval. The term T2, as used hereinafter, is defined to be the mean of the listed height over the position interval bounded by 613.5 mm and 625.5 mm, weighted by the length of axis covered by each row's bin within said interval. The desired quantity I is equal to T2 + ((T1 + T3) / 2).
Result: 37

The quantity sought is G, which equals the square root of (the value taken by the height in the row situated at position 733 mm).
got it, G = 4.1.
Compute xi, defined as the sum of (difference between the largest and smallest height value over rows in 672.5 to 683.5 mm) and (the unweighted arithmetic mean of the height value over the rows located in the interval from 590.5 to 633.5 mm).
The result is 18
